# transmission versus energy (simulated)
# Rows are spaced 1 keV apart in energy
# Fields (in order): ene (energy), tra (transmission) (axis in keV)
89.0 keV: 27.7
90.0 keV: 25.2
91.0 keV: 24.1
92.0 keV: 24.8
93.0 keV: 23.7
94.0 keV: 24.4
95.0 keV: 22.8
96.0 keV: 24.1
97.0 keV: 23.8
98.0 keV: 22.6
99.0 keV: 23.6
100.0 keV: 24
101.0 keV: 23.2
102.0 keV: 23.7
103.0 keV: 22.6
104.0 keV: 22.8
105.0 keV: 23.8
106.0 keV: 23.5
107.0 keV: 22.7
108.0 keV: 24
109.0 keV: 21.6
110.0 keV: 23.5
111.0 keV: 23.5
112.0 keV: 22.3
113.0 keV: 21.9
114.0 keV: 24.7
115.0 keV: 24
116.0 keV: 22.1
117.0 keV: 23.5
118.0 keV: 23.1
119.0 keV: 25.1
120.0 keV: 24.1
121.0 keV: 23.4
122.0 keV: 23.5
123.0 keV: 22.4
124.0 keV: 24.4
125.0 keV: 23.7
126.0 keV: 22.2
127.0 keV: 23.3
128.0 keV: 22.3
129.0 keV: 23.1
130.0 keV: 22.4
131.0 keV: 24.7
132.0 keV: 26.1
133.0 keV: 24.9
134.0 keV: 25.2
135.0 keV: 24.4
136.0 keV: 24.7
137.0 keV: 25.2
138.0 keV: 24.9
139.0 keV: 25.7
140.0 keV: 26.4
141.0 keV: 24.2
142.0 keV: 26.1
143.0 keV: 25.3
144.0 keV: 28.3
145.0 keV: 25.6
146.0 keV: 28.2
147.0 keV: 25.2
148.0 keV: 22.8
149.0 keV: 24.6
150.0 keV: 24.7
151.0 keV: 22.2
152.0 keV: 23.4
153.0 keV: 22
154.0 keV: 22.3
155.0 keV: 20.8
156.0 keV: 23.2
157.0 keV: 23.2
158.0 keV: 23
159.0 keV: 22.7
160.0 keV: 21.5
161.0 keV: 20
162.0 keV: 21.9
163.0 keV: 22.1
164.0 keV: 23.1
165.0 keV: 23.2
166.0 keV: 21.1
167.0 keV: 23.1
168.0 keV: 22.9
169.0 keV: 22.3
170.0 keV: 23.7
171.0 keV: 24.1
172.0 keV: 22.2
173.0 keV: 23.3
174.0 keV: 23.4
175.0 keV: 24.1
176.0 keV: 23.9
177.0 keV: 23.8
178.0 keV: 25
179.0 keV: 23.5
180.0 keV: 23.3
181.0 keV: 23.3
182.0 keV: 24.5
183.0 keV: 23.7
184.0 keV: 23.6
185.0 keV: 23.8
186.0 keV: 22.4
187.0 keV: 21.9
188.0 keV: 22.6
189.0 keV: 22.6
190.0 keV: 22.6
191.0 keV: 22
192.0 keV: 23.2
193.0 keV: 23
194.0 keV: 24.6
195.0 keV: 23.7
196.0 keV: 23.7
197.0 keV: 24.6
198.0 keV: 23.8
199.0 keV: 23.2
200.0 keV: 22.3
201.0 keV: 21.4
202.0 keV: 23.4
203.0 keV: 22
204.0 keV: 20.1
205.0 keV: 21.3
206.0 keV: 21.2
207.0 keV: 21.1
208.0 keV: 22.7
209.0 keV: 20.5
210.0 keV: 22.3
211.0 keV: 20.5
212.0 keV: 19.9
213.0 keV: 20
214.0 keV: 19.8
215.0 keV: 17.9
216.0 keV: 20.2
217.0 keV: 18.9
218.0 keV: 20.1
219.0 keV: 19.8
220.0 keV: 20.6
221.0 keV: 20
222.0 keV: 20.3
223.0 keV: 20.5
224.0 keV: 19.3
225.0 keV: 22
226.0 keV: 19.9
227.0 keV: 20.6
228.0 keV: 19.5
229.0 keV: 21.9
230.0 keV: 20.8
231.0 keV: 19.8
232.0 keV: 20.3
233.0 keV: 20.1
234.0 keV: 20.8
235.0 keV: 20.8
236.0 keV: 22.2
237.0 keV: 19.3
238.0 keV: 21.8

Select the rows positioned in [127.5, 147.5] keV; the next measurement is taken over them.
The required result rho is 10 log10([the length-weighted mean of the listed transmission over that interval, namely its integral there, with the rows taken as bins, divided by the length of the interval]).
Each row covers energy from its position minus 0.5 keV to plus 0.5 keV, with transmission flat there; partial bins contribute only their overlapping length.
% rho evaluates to 14.0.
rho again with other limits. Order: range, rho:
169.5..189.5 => 13.7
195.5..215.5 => 13.3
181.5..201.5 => 13.6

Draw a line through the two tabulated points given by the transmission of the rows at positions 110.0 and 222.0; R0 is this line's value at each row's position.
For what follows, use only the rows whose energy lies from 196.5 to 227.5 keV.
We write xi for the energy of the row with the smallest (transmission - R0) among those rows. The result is 215.0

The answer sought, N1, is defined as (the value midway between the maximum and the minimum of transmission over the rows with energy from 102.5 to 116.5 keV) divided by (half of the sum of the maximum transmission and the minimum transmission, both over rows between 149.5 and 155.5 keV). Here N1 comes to 1.02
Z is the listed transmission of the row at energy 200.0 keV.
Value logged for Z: 22.3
